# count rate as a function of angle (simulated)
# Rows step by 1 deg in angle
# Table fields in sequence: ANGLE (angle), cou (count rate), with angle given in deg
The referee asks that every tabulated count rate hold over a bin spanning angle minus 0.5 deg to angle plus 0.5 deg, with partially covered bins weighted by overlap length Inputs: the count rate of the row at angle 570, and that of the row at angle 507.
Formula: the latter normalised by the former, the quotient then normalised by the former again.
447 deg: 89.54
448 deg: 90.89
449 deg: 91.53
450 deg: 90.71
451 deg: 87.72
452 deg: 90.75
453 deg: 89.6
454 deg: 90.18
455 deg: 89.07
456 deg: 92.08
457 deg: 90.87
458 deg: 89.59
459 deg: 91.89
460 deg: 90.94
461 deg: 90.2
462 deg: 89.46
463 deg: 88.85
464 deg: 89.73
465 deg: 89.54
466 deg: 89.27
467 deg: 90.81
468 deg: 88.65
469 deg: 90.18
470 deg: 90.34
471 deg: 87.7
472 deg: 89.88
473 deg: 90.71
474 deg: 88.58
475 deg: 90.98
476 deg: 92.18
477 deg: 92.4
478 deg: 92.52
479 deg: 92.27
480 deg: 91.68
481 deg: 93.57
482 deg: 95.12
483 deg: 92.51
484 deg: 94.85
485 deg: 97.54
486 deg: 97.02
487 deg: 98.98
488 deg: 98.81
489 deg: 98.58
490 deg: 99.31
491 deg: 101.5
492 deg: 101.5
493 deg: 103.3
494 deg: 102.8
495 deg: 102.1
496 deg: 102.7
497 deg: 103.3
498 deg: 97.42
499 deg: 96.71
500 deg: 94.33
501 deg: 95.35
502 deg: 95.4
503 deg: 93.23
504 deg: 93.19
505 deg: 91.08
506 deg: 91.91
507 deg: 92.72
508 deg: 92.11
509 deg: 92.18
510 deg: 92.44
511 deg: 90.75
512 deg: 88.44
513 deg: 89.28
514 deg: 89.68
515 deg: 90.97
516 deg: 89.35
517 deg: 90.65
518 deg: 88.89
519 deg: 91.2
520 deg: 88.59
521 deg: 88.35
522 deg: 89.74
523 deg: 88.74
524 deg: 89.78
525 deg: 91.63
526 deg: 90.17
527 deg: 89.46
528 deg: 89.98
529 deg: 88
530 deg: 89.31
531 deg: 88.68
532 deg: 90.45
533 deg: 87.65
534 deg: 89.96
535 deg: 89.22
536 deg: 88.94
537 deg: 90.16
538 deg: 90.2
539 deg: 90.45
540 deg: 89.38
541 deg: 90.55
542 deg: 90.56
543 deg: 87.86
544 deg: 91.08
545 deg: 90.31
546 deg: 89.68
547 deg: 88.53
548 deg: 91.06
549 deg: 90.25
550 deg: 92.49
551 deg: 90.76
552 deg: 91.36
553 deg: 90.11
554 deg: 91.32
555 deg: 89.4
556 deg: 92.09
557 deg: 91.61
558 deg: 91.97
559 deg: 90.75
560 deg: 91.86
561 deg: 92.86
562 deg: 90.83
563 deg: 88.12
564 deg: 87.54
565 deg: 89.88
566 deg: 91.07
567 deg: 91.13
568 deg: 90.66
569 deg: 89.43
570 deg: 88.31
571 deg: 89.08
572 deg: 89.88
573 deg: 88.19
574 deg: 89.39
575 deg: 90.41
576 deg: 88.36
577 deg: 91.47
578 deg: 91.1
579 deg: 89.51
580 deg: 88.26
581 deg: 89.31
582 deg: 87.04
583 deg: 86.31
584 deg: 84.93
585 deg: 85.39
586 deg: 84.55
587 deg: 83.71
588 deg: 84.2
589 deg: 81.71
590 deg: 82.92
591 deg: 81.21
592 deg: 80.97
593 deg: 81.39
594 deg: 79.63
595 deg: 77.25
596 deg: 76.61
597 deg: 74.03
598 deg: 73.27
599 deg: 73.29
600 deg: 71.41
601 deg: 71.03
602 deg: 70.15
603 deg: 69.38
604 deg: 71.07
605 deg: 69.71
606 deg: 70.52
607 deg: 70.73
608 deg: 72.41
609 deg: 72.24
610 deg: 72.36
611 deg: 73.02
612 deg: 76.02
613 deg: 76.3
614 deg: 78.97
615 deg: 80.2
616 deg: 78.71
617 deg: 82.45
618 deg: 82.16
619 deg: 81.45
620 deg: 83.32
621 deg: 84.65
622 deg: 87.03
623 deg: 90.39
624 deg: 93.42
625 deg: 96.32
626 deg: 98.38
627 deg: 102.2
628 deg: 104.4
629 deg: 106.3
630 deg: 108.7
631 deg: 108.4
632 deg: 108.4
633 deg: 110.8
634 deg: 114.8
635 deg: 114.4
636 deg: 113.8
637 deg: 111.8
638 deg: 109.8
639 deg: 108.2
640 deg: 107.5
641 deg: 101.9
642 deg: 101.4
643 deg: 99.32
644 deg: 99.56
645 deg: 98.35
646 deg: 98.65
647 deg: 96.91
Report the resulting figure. 0.0119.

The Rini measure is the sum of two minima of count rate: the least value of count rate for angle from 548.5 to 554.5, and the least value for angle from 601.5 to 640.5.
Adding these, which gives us 159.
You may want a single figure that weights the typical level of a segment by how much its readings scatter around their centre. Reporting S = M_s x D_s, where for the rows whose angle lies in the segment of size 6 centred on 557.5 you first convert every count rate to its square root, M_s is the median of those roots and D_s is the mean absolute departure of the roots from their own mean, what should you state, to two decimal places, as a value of 0.40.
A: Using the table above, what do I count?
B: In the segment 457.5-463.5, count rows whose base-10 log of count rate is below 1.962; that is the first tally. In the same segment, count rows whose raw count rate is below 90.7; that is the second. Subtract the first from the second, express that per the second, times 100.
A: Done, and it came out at -25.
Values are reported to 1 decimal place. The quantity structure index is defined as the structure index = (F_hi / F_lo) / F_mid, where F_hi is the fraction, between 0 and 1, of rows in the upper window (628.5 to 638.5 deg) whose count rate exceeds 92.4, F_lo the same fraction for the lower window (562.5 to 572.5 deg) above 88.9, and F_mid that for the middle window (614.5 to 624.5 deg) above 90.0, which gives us 7.1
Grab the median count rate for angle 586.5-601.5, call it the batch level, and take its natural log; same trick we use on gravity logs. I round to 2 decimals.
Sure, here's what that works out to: 4.38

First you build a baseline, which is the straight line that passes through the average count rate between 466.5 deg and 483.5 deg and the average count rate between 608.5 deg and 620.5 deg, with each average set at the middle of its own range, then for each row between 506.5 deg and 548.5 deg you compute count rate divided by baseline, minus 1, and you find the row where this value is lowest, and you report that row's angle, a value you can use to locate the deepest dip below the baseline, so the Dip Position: 512 deg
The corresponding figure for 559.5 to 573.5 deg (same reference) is 564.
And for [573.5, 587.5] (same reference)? 587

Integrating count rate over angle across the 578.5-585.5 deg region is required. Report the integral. 611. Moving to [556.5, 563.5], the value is 638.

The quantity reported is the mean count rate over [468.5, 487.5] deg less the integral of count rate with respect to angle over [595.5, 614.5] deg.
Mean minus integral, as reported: -1290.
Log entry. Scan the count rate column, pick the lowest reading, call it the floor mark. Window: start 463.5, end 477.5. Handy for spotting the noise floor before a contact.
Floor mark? 87.7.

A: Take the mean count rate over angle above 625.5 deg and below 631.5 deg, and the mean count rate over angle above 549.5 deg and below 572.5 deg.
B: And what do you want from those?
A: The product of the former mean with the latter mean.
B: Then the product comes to 9483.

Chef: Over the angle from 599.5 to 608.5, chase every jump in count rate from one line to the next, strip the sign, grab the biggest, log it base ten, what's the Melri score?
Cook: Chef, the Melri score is 0.23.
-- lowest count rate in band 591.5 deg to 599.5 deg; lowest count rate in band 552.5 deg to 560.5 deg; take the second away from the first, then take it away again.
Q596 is -106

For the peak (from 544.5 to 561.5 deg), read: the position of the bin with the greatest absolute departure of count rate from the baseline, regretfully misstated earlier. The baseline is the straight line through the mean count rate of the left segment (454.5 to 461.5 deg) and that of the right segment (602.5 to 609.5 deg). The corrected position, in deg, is 561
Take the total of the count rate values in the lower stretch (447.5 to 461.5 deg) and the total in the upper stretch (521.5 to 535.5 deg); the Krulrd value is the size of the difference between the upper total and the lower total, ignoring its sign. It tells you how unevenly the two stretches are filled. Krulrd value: 13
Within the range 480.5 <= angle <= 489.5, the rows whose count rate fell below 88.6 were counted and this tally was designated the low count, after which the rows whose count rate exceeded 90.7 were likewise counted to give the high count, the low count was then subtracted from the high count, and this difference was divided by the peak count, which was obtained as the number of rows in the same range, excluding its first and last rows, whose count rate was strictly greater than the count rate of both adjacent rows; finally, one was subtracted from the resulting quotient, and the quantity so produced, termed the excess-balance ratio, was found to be 2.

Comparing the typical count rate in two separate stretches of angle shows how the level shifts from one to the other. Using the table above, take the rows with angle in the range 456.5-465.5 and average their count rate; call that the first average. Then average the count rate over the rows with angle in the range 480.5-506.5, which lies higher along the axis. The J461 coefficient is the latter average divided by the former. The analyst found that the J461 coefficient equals 1.08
